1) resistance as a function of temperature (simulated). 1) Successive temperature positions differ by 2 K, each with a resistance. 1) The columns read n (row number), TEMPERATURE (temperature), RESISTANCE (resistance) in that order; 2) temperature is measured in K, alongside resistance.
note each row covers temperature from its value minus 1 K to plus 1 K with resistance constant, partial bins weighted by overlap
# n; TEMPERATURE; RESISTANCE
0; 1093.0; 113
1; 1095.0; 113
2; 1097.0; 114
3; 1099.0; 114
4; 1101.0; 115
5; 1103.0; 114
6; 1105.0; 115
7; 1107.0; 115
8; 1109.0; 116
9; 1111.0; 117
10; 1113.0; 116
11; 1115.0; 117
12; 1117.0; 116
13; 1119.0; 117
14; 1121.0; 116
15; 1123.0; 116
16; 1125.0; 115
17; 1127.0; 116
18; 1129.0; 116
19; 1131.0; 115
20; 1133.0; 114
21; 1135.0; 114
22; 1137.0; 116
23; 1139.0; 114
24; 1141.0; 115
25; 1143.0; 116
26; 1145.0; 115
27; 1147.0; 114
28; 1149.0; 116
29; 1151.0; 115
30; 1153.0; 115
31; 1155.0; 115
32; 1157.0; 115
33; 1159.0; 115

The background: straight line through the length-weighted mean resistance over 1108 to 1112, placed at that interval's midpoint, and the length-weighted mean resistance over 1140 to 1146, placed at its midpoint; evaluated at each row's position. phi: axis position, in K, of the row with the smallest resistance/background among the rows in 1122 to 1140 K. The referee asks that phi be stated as 1133.0 K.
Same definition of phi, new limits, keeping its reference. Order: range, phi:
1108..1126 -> 1125.0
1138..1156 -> 1139.0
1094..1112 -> 1095.0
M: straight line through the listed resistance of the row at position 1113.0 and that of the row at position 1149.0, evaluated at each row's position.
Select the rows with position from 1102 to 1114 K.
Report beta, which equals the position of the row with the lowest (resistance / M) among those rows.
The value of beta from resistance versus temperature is 1103.0 K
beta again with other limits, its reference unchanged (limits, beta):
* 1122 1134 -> 1133.0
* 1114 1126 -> 1125.0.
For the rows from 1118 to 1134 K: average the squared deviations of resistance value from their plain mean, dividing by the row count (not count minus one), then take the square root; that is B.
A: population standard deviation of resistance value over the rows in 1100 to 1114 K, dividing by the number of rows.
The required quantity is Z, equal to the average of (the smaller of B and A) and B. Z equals 0.86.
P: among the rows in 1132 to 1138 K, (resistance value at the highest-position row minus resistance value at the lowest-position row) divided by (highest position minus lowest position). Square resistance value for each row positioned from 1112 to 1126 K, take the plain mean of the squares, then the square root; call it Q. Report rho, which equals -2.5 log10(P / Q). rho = 5.9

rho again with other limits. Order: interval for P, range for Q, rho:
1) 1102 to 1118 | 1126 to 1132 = 7.3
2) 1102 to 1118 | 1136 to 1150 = 7.3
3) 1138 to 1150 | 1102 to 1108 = 6.9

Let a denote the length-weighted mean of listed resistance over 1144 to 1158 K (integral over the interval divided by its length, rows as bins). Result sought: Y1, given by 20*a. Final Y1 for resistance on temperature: 2300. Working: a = 115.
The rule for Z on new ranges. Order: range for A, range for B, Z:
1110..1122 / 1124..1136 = 0.66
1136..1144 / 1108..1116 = 0.50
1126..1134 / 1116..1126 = 0.63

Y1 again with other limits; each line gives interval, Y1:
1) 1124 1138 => 2303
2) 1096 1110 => 2294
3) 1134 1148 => 2297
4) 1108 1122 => 2329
